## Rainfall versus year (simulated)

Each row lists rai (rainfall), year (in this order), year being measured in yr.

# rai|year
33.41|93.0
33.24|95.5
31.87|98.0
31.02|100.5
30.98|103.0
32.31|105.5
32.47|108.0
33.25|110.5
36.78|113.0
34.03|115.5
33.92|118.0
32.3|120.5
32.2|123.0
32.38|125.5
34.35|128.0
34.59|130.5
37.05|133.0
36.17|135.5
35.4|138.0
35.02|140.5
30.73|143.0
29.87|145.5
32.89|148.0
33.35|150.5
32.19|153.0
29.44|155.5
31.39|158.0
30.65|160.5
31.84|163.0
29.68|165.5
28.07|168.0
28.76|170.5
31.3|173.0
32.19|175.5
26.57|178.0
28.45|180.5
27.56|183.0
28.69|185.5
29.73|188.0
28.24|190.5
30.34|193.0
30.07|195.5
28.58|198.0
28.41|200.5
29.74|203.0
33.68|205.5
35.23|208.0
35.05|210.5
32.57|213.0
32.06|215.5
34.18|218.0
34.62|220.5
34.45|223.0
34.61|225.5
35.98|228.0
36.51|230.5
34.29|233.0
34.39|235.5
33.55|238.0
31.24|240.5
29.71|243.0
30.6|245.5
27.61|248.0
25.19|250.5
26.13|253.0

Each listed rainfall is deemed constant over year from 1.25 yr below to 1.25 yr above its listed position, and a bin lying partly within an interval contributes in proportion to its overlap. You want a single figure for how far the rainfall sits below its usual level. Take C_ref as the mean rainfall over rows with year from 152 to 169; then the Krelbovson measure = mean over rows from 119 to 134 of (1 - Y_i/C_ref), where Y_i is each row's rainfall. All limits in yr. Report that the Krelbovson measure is -0.11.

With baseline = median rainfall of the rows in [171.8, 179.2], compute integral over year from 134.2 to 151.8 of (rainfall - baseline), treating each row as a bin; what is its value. 36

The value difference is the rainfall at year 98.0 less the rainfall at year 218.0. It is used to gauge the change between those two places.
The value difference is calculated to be -2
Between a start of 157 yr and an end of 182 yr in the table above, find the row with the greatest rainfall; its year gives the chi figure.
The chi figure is 175.5 yr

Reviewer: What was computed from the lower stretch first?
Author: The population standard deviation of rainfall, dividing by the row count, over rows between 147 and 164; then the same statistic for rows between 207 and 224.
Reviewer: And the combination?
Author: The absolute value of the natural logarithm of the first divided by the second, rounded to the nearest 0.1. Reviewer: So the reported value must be 0.1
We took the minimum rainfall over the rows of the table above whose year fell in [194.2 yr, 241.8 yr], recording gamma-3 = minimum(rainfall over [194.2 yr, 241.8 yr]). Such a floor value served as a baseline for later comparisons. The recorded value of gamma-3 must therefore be 28.41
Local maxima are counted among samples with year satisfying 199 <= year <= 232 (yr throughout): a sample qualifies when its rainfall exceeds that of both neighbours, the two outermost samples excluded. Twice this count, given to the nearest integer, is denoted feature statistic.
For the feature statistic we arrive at 4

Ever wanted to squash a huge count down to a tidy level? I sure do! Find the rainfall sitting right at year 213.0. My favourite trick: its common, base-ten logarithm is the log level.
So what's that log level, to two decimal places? 1.51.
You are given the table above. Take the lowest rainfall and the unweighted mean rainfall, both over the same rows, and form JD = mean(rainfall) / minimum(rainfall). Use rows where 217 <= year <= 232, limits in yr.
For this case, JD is 1.03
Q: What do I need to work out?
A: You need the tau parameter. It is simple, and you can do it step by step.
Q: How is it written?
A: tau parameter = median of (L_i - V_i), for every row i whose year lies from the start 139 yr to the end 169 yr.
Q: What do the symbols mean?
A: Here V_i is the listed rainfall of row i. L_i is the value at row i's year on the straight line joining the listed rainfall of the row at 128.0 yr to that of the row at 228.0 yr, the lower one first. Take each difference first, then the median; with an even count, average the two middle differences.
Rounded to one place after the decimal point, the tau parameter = 3.7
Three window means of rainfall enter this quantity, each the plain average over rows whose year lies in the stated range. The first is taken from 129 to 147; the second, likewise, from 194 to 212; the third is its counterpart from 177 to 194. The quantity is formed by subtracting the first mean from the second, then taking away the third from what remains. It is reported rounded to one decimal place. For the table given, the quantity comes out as -31.1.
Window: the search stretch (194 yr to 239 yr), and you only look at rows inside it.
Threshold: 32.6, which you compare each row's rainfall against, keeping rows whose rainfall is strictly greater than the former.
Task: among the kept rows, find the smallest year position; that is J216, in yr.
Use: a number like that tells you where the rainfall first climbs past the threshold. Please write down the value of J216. 205.5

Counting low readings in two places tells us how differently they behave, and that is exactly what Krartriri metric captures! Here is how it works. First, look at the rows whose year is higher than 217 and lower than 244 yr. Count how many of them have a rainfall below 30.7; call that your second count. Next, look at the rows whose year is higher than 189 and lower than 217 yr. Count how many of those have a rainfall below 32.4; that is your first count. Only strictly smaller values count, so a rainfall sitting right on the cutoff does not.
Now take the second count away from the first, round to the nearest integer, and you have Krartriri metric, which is 6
